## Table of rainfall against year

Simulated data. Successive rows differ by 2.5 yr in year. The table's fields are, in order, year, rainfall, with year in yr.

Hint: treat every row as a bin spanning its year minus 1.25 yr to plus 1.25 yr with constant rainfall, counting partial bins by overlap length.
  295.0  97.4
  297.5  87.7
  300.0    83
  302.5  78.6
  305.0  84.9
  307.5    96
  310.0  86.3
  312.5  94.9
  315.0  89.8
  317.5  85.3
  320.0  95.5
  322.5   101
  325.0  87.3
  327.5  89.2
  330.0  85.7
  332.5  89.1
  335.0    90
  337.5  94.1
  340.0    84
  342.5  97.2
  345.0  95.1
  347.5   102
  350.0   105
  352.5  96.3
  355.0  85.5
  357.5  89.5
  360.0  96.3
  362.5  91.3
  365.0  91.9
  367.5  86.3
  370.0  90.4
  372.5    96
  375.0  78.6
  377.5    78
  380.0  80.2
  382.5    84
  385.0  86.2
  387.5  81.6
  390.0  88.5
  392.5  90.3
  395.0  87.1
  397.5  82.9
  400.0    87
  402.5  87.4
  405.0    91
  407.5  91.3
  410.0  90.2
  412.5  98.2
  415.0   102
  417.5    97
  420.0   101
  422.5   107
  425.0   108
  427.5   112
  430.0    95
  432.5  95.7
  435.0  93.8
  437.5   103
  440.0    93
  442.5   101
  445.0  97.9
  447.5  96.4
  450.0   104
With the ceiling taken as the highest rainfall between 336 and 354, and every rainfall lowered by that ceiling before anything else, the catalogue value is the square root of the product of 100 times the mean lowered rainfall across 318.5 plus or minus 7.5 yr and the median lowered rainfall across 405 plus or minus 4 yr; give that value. 133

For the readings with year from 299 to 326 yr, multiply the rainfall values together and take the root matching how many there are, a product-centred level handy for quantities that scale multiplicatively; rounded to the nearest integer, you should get 89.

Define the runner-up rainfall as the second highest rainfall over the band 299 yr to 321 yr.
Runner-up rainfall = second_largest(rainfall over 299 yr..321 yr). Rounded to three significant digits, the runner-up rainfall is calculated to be 95.5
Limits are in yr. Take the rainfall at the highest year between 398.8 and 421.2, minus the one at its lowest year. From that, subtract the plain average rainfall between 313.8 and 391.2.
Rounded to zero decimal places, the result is -76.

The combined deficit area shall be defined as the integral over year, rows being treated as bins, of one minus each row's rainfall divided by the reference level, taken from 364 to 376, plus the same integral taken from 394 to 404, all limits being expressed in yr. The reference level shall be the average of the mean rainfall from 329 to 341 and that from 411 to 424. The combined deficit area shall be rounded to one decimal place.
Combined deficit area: 1.7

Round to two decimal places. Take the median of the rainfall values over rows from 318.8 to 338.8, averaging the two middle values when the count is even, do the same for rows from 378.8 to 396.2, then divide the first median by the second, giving 1.04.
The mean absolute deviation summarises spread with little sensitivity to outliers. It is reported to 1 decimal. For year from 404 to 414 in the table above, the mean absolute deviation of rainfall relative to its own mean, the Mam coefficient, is 2.8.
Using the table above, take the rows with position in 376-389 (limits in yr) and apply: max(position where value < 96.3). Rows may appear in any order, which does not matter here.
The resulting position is 387.5 yr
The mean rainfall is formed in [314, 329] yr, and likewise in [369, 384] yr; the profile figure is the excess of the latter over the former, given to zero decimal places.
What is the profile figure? -7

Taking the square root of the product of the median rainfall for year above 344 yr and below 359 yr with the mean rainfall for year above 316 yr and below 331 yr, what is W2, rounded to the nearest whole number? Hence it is 93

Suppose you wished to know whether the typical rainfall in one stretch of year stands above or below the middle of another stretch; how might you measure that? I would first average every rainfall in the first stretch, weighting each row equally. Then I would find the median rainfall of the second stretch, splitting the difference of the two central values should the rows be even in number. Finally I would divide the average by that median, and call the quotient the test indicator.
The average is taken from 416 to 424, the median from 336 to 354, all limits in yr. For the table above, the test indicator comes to 1.06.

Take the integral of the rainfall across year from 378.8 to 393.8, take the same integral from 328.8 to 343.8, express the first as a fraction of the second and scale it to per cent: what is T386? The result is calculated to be 95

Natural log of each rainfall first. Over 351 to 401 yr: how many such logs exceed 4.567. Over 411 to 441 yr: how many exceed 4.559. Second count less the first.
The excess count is 7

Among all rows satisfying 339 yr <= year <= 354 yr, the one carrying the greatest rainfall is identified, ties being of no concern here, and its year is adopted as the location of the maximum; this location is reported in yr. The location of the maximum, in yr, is 350.0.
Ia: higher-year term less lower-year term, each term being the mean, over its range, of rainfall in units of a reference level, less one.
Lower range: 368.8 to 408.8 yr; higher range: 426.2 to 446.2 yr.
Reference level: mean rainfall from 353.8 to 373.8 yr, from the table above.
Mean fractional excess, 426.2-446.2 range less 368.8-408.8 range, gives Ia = 0.14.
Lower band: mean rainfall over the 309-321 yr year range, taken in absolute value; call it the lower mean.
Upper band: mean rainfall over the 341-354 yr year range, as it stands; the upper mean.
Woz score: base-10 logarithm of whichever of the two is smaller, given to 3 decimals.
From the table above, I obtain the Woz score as 1.956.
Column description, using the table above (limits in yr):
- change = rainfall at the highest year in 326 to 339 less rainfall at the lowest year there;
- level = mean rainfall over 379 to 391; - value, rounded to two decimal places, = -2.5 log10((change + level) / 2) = -4.12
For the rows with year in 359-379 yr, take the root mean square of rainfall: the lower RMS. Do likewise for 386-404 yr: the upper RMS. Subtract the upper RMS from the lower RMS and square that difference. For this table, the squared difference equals 6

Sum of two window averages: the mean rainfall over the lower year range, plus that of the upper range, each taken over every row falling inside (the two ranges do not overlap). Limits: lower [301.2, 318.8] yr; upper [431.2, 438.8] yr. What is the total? 185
